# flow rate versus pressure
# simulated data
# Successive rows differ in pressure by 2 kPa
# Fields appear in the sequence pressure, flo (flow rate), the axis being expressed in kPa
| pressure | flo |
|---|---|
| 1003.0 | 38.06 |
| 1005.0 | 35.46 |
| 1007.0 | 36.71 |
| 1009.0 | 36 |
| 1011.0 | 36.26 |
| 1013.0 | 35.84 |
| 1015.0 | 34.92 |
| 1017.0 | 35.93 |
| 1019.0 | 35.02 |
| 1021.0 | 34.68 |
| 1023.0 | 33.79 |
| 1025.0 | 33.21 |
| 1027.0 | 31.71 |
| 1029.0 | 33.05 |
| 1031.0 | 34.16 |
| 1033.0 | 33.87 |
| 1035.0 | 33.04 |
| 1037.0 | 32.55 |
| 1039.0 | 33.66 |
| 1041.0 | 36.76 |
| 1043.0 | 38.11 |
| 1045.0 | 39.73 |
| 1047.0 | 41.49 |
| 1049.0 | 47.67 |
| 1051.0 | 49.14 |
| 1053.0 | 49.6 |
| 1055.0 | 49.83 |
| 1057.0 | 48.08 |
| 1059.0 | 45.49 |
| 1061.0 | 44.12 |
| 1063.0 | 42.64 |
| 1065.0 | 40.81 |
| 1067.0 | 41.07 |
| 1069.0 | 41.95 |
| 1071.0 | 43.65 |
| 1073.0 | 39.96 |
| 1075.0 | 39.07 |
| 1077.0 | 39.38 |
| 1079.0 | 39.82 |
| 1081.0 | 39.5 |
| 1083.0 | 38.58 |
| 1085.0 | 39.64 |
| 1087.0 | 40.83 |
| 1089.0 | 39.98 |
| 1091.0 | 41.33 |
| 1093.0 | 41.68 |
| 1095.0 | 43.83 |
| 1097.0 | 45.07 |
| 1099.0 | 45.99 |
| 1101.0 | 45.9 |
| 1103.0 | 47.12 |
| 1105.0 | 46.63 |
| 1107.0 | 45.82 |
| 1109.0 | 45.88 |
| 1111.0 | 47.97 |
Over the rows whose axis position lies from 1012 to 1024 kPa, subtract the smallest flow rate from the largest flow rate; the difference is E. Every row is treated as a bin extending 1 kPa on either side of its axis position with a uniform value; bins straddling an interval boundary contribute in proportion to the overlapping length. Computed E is 2.1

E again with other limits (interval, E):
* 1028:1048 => 8.9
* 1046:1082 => 10.8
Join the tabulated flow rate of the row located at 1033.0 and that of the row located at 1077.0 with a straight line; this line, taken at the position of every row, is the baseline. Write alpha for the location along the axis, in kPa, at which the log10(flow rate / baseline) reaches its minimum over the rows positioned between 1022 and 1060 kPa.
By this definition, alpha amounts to 1037.0 kPa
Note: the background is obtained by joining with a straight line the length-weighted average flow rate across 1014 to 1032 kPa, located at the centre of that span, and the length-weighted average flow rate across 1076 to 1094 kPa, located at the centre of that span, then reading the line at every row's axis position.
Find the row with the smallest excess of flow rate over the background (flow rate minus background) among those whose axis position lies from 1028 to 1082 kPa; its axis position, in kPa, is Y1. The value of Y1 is 1037.0 kPa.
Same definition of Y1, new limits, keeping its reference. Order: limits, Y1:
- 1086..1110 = 1089.0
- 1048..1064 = 1063.0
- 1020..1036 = 1027.0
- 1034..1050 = 1037.0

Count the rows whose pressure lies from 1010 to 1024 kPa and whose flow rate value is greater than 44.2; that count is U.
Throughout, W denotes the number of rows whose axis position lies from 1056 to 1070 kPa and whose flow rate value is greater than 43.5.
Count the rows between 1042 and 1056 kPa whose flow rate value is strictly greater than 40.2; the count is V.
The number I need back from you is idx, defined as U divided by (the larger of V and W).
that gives 0.00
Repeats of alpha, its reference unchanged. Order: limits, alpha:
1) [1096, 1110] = 1109.0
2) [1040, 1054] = 1041.0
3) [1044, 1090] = 1083.0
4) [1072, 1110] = 1083.0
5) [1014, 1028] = 1027.0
